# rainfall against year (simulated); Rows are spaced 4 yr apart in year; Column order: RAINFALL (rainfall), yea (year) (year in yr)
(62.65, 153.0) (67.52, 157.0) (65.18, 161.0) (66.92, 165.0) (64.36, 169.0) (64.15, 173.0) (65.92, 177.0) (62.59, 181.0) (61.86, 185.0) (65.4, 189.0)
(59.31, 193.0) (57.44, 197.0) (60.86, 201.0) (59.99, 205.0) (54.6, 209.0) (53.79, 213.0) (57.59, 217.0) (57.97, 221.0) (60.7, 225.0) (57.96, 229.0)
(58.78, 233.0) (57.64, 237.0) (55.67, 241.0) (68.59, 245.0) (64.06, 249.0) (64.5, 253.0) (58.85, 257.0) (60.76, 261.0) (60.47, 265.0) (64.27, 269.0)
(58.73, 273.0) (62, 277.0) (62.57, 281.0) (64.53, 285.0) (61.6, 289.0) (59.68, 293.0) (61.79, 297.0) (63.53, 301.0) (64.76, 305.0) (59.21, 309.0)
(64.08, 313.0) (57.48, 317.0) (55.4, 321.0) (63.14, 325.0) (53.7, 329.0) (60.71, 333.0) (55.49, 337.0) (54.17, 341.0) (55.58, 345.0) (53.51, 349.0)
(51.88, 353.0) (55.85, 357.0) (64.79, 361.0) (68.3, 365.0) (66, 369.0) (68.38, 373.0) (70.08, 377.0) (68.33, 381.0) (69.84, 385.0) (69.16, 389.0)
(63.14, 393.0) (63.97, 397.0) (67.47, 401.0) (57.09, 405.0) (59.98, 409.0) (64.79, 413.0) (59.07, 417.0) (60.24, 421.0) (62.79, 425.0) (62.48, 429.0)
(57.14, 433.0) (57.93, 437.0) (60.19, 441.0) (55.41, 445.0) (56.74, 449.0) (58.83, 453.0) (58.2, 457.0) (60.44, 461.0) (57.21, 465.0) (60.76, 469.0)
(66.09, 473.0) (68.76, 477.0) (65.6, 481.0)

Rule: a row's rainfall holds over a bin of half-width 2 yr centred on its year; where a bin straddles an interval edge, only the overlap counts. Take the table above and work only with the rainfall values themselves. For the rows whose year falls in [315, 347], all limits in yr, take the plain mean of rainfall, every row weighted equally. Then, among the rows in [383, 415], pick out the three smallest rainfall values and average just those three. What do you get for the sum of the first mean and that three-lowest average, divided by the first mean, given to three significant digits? 2.05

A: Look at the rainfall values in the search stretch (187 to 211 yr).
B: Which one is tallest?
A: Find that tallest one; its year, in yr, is 189.0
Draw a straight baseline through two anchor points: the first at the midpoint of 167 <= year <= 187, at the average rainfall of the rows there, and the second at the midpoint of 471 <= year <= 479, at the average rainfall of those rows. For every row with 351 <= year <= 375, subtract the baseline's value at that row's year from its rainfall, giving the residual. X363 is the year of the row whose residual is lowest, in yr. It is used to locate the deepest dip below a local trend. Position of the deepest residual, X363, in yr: 353.0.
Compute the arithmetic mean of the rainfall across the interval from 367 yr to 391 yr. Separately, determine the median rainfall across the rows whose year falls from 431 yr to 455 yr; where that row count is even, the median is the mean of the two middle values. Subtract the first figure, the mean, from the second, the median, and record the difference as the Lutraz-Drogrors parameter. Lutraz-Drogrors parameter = -11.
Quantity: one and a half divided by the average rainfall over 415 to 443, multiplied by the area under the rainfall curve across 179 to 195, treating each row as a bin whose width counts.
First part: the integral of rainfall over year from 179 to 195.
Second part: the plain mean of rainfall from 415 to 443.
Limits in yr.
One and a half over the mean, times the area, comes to 25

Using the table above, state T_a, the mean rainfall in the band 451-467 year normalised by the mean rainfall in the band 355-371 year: 0.92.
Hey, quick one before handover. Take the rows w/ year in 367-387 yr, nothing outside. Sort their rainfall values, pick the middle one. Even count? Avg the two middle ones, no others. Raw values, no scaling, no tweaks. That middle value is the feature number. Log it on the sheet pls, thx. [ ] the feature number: 68.4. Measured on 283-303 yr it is 61.8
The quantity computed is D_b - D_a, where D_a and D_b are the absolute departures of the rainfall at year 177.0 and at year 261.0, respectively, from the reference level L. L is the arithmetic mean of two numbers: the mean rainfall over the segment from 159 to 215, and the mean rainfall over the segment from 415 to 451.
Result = -5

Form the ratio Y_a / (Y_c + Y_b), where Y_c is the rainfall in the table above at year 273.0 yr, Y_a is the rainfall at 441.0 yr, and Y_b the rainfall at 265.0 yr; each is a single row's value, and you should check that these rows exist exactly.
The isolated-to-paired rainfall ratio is 0.505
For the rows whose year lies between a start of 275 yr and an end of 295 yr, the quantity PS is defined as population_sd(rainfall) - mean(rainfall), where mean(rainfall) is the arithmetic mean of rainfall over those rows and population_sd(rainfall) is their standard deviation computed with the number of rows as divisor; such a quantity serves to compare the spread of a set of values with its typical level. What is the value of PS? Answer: -60.5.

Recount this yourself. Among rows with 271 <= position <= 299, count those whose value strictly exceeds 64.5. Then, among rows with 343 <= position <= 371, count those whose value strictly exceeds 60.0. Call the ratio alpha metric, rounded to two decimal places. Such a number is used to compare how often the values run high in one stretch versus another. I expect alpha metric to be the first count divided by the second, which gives 0.33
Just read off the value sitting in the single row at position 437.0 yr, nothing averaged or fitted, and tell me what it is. 57.93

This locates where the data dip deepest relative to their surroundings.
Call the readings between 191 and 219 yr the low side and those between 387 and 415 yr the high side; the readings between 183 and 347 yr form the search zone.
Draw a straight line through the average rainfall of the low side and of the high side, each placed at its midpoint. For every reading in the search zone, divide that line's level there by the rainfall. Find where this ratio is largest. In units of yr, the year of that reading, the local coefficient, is 329.0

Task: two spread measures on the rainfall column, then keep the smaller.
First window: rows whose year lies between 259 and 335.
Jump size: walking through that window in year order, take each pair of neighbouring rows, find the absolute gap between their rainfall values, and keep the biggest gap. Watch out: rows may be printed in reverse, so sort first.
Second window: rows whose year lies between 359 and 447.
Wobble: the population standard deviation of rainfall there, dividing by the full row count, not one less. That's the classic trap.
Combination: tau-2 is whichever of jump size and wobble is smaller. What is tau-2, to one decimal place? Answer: 4.5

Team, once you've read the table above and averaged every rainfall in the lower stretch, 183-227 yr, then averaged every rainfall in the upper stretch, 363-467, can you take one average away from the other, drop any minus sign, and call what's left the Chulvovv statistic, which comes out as 3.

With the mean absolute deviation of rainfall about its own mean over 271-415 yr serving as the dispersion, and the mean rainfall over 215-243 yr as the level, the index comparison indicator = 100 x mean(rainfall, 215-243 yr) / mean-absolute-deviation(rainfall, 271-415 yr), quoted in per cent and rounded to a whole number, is 1358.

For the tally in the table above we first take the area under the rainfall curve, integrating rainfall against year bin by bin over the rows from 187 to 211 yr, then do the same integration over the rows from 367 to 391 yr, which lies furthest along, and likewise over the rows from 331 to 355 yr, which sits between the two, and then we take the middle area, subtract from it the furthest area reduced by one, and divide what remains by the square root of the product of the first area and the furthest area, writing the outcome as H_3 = -0.21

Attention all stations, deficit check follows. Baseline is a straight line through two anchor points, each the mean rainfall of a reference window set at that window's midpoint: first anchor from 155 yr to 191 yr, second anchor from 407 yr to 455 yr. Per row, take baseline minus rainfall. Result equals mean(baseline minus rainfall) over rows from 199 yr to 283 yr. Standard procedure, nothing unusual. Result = 3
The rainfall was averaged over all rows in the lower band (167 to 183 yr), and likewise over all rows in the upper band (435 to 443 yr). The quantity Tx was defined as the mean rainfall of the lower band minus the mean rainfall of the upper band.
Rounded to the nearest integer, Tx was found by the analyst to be 5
